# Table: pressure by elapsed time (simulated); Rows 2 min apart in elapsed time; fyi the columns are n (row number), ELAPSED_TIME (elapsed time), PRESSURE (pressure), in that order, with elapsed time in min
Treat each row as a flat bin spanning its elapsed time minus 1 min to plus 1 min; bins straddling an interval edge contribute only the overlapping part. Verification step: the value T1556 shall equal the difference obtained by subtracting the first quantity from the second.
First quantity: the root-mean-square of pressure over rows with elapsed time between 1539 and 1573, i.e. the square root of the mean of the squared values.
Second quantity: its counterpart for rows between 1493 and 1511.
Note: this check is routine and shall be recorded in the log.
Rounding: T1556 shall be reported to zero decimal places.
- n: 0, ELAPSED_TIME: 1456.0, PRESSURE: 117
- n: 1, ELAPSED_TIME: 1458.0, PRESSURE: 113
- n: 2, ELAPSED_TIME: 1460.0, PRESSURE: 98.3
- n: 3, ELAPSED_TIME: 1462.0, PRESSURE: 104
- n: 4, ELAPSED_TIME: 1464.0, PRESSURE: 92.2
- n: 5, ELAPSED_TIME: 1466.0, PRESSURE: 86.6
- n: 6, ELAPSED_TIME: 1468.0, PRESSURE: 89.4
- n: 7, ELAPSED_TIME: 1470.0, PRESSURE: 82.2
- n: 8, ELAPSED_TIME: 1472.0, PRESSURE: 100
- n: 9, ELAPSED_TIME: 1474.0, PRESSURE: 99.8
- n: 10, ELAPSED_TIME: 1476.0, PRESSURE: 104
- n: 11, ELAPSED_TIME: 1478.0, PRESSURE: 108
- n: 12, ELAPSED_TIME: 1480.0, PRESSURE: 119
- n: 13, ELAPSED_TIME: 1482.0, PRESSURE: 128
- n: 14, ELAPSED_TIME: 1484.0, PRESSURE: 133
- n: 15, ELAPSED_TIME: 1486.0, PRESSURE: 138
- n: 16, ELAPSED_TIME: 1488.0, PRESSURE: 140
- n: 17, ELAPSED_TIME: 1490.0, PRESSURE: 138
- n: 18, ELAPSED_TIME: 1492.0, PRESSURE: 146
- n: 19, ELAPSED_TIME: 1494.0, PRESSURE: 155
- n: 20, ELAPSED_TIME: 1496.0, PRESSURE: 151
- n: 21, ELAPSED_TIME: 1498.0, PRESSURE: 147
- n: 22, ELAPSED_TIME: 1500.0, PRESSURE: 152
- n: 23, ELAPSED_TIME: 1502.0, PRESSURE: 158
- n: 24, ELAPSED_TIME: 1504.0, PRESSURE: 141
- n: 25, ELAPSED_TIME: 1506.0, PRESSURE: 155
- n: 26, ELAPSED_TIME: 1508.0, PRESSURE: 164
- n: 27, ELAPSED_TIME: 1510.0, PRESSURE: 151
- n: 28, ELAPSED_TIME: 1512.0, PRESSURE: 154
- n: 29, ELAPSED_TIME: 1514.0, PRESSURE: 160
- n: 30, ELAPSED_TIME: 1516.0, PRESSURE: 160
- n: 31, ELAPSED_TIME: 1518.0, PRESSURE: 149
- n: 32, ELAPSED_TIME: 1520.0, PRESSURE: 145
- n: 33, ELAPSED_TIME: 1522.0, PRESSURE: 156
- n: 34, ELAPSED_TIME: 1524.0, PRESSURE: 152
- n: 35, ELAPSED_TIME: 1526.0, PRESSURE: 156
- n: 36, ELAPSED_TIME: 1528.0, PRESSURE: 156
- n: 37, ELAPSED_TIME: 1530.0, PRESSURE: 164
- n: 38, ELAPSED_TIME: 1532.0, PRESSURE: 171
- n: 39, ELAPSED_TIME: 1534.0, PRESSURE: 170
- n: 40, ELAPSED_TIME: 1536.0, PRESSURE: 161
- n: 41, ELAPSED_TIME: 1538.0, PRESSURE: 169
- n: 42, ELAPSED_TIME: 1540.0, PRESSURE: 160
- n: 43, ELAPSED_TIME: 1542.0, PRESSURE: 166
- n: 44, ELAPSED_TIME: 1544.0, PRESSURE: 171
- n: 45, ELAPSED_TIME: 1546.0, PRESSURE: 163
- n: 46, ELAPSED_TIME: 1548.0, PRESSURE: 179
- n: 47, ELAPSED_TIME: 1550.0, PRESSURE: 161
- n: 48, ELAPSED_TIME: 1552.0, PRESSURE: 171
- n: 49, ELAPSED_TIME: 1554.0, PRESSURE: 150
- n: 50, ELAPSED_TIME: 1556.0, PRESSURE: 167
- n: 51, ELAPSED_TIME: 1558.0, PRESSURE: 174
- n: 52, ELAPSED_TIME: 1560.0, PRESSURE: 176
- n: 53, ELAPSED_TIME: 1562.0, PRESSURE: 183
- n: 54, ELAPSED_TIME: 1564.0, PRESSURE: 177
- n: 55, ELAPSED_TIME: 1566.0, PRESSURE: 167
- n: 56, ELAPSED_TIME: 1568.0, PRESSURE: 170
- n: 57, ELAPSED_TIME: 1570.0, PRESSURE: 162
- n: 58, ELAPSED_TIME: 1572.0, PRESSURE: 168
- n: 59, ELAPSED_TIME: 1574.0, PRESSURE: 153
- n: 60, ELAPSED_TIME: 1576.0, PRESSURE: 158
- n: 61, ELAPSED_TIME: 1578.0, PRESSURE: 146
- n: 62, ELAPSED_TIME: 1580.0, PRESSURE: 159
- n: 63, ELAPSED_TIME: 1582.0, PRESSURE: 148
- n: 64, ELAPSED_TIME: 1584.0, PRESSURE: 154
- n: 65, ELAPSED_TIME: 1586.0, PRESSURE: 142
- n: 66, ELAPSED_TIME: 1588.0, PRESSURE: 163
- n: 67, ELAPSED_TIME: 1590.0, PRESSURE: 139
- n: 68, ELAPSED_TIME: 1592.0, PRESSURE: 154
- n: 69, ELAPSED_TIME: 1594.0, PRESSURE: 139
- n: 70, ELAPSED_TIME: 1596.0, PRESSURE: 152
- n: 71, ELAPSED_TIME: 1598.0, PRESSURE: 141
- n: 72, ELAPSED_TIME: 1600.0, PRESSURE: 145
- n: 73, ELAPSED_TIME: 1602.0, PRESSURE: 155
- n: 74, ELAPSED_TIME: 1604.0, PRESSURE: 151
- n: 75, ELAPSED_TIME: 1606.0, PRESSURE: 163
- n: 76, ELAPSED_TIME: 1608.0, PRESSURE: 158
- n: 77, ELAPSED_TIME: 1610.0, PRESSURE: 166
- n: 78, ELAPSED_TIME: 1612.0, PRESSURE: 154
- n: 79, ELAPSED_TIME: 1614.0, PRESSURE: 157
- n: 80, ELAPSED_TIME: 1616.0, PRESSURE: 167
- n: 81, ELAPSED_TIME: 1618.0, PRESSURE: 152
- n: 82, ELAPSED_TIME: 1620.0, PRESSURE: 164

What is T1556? -16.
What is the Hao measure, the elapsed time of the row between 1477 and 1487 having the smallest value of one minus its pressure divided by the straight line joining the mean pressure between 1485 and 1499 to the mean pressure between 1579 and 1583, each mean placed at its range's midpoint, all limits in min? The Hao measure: 1486.0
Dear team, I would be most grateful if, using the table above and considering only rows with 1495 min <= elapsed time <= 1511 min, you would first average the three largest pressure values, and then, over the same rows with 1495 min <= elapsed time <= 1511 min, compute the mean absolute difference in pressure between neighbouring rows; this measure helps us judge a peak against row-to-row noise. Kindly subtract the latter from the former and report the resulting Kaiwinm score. 149.3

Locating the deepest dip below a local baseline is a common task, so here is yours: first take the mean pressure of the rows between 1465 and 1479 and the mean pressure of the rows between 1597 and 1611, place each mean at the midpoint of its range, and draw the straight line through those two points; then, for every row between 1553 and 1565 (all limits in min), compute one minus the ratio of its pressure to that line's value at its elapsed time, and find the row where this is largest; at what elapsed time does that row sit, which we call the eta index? 1554.0 min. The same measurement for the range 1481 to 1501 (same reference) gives 1482.0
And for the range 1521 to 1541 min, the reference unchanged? 1540.0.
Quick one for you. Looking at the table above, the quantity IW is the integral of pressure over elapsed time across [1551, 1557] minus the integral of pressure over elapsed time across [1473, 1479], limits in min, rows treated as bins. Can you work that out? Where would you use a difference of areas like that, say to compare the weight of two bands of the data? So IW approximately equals 352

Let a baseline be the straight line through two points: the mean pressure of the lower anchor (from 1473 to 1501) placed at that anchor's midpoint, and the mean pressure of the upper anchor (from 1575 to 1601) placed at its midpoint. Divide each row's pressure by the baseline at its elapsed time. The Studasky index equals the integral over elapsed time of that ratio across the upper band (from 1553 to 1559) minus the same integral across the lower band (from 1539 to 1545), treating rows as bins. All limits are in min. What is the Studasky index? -0.19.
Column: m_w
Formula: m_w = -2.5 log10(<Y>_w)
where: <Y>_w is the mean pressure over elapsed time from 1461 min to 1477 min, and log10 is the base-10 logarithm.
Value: -4.94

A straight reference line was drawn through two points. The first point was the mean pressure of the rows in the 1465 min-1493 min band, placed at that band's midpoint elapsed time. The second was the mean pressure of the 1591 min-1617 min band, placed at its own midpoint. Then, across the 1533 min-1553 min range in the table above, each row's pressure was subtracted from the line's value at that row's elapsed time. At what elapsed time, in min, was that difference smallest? 1548.0 min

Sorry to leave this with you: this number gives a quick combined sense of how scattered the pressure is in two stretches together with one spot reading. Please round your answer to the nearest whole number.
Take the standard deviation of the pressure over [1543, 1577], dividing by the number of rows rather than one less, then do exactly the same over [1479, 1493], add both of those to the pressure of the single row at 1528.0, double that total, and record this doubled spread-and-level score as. 346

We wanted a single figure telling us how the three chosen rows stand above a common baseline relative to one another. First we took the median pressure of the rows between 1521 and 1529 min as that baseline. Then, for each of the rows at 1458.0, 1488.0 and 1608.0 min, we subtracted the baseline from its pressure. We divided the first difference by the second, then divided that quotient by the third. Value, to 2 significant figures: 1.3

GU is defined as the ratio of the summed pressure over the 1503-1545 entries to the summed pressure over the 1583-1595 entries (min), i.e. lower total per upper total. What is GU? 4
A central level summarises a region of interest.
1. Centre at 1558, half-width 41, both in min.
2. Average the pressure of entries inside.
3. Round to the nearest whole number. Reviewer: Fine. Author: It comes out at 160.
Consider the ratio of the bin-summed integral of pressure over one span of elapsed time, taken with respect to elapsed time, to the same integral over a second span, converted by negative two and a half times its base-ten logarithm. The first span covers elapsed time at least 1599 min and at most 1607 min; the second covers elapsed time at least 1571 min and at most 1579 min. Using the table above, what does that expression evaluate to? 0.02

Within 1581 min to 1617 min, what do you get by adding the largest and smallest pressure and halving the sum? 153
